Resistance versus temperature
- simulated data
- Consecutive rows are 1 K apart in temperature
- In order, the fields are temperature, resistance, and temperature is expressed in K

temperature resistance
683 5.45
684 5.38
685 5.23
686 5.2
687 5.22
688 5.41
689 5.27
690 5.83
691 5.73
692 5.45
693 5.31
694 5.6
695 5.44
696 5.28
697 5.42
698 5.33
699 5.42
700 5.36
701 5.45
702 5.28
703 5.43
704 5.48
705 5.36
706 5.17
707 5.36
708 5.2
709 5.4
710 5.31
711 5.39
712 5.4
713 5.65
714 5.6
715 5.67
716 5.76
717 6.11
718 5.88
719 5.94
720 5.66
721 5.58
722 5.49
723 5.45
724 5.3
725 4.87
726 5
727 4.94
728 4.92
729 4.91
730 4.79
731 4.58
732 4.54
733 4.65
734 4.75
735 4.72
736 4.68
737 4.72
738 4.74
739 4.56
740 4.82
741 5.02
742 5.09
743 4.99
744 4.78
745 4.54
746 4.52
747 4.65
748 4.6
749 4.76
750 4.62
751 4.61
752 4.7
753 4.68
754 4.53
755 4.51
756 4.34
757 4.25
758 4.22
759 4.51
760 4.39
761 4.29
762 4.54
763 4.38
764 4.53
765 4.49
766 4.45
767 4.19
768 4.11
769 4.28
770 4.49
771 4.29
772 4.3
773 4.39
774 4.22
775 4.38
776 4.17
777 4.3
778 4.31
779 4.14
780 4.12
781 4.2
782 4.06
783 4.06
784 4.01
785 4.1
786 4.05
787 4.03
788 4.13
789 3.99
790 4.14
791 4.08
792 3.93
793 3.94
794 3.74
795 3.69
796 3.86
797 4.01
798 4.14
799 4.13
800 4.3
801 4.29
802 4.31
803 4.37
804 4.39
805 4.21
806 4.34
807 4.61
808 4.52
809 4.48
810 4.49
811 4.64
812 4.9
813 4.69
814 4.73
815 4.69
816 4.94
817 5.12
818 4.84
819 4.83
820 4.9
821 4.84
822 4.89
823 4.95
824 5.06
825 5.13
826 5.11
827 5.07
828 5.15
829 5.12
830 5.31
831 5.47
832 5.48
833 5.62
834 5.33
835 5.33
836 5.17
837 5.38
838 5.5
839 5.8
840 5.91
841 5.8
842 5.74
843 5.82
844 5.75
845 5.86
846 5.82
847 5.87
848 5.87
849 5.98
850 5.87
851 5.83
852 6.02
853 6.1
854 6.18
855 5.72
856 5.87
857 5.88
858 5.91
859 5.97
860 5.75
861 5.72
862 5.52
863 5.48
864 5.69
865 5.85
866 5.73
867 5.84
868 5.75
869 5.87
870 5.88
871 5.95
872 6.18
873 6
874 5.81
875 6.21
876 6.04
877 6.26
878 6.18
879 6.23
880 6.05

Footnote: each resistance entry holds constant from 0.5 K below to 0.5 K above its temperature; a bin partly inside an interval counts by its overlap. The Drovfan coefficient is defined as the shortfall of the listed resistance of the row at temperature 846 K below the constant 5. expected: -0.8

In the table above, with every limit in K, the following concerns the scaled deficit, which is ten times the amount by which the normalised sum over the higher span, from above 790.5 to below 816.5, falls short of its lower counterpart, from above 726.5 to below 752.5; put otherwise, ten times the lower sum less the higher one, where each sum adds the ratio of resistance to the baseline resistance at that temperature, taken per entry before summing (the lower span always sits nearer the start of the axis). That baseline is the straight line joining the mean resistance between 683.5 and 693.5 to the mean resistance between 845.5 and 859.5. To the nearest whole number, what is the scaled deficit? 27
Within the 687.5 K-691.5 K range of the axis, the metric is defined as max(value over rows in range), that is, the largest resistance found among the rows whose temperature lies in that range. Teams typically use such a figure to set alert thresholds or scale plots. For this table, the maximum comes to 5.83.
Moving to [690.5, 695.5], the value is 5.73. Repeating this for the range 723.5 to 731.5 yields 5.3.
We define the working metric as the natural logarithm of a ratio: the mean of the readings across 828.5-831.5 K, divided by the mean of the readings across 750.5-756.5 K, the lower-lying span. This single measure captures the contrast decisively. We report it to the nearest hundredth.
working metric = 0.15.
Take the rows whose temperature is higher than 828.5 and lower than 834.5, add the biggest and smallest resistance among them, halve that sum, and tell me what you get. 5.4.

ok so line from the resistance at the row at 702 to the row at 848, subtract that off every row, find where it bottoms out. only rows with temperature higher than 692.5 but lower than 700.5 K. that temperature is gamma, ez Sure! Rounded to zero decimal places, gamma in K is 696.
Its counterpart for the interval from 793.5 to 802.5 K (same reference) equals 795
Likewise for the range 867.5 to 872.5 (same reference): 868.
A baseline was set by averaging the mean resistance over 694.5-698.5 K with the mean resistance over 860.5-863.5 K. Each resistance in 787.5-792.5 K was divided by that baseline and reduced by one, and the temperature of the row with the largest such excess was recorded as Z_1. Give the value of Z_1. 790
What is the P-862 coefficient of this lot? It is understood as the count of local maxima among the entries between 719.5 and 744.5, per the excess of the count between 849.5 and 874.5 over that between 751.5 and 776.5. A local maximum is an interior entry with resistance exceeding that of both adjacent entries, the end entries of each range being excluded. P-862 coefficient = -4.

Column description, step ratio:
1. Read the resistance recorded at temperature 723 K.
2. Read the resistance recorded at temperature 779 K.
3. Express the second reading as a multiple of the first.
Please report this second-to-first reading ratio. 0.76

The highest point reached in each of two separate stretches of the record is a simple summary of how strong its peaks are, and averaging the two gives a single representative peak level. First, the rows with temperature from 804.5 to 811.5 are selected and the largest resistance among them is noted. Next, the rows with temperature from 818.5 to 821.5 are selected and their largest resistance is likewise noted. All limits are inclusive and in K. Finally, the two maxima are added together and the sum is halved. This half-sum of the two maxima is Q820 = 4.77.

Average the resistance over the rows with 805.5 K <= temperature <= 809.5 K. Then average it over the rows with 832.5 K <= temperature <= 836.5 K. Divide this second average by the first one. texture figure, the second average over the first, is 1.2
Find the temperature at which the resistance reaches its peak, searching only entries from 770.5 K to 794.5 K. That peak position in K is 773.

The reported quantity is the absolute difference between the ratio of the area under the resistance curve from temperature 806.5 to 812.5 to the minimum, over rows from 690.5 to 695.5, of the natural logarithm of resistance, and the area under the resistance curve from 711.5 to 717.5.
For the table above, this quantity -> 18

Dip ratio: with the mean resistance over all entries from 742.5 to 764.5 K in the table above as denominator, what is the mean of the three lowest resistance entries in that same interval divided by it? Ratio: 0.94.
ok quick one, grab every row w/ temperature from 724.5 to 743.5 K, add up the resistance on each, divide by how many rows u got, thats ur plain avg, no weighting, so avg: 4.8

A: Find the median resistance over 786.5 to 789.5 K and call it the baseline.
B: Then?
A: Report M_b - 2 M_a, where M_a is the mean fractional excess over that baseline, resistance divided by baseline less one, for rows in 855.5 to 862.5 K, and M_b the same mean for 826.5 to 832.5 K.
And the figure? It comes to -0.6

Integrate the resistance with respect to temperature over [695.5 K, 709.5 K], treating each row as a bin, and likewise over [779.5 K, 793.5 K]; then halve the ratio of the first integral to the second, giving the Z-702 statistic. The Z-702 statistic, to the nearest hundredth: 0.66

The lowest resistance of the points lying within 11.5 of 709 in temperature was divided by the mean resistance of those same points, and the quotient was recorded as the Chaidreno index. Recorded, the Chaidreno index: 0.94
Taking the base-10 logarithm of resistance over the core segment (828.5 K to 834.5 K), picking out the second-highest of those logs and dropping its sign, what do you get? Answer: 0.74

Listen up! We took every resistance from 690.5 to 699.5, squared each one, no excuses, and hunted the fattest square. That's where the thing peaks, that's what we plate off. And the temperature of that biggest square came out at 691 K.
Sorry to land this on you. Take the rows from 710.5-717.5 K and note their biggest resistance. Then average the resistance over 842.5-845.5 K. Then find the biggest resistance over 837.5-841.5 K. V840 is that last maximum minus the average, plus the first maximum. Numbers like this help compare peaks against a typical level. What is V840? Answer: 6.2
